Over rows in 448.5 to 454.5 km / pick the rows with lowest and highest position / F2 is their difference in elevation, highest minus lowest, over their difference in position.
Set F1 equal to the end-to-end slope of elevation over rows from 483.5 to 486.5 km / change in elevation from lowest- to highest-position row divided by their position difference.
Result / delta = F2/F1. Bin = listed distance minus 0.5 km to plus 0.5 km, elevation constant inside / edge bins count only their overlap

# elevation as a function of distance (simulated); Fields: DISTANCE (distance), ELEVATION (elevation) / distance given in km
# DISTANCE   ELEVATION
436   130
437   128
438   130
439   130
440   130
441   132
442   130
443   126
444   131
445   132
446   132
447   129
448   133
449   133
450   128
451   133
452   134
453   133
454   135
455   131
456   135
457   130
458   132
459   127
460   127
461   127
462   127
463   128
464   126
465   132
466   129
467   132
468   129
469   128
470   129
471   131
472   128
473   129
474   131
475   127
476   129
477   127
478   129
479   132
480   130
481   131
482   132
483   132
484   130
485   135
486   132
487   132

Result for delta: 0.4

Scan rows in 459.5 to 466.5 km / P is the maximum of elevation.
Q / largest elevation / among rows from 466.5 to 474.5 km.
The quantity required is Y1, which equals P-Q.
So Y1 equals 0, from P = 132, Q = 132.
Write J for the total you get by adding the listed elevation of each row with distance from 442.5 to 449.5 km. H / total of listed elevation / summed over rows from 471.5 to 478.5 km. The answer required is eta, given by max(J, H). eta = 916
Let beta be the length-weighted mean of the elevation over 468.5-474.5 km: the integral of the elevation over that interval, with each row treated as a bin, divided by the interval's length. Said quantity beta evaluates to 129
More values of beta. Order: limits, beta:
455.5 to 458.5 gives 132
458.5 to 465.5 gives 128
